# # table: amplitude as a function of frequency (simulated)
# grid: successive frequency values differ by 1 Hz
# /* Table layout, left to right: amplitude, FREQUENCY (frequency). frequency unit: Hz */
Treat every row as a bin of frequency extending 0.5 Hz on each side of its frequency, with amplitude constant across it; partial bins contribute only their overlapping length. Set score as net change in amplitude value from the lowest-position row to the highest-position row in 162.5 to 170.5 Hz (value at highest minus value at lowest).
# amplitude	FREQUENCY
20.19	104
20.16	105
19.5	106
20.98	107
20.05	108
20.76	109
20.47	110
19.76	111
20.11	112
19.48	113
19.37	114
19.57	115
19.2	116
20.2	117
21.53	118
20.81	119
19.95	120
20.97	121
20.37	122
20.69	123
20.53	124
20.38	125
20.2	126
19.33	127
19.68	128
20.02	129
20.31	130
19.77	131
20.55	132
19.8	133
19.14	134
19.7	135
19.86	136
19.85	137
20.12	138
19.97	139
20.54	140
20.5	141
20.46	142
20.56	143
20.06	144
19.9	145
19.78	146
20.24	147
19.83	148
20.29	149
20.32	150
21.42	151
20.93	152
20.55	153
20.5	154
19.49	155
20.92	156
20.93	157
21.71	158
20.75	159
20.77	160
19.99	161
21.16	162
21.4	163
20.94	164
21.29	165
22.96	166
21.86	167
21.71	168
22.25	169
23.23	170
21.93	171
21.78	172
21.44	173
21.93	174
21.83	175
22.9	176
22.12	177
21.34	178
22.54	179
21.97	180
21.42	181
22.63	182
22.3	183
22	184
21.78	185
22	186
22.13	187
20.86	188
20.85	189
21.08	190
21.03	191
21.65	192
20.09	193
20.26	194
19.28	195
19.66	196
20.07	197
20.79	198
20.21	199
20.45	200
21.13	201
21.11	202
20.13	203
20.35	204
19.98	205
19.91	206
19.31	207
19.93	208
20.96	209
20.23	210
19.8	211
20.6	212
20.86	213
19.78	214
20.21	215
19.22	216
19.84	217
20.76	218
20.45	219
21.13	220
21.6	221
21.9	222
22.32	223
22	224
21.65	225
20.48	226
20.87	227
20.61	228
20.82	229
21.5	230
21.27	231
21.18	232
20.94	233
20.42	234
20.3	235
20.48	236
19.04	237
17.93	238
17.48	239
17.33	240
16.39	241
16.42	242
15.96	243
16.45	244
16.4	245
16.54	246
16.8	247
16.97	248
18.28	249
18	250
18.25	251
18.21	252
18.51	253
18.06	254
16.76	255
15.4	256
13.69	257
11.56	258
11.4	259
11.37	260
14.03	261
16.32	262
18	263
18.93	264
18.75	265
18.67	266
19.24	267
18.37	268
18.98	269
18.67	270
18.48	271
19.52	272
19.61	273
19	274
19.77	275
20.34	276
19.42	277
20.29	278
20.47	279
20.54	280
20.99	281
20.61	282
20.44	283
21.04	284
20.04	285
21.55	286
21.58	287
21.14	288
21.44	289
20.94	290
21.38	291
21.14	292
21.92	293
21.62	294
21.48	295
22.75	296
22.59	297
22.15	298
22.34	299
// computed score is 1.8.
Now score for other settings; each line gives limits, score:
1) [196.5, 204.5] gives 0.3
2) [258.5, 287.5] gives 10.2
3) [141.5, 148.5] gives -0.6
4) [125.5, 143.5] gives 0.4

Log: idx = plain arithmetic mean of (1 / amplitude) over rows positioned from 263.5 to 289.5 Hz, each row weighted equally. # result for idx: 0.050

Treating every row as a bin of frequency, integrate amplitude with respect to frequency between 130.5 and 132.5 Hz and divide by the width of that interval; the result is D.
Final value 20.2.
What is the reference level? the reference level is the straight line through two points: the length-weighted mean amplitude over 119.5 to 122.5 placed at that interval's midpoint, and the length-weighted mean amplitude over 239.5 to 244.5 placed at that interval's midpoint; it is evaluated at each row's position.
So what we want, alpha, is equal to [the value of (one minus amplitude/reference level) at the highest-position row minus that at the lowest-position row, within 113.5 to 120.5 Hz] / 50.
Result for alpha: -0.0007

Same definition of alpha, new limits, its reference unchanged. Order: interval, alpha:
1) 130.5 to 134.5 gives 0.0005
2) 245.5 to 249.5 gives -0.0023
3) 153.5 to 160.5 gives -0.0005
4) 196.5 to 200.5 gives -0.0005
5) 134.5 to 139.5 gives -0.0004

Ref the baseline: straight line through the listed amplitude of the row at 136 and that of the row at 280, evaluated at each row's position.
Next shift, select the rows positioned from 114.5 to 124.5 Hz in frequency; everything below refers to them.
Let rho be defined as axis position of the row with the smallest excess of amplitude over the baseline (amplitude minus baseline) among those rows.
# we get 116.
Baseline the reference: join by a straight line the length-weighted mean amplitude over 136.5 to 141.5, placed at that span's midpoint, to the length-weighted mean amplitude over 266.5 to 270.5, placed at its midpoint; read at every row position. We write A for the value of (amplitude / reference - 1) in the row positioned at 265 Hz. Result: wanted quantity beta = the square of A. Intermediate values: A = -0.01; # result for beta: 0.000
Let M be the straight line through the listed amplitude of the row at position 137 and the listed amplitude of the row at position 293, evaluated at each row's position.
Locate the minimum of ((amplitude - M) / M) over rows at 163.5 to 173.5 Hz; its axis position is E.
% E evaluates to 164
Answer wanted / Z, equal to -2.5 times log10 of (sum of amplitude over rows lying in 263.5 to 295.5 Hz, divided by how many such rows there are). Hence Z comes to -3.26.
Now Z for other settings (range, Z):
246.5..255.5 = -3.12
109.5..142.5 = -3.26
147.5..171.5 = -3.31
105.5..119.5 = -3.26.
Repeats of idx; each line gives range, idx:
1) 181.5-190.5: 0.046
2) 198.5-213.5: 0.049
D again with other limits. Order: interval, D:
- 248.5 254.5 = 18.2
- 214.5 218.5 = 20.0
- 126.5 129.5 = 19.7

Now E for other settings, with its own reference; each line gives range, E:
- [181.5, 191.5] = 189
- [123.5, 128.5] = 127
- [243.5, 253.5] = 245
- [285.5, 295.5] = 290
